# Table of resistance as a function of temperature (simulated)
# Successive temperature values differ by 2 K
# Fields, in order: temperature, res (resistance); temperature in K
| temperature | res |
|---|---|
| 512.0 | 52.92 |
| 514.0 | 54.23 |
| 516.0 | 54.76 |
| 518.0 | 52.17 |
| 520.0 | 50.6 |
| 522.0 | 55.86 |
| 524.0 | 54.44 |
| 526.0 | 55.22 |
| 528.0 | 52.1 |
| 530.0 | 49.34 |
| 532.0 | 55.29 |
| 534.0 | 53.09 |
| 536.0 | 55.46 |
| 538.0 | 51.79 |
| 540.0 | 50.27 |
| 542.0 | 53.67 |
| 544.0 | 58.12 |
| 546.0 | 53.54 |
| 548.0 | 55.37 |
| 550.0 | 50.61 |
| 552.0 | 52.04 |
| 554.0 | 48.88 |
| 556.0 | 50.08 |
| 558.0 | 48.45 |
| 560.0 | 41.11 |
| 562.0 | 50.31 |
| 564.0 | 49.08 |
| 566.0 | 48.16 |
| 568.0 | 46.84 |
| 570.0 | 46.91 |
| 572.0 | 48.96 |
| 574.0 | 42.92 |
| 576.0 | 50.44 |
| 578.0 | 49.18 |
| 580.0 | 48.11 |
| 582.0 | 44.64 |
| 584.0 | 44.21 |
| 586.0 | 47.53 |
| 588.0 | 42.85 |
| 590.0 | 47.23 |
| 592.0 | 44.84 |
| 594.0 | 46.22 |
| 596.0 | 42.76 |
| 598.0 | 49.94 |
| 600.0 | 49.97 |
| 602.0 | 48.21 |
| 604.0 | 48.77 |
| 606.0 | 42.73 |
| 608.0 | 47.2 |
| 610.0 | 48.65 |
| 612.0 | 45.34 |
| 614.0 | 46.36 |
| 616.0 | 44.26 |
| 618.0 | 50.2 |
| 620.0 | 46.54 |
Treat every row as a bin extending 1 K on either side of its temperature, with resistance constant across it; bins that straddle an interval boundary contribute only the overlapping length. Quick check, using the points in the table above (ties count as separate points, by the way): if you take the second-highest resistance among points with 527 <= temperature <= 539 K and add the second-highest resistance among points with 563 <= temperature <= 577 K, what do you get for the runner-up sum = 104.4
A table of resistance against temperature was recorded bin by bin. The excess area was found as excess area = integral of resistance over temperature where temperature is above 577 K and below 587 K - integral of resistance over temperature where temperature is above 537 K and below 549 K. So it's -178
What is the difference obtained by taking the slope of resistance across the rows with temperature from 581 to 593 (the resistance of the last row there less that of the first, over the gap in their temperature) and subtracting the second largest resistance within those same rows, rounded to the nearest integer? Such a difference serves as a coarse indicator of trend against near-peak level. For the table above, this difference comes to -47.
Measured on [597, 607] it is -51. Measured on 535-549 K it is -55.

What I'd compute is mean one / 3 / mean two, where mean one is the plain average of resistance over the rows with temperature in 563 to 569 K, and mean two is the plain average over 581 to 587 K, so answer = 0.35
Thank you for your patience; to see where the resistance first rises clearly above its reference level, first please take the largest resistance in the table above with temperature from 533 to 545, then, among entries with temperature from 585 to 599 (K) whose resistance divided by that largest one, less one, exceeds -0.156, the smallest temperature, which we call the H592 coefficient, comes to 598.0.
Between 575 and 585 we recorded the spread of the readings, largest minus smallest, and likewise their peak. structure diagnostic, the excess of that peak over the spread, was 44.2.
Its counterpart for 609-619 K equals 44.3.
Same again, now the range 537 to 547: 50.3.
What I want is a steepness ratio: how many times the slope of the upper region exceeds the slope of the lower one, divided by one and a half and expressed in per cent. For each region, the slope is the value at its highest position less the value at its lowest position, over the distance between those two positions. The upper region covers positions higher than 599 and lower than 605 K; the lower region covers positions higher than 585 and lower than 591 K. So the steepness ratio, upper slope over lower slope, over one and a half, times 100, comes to 267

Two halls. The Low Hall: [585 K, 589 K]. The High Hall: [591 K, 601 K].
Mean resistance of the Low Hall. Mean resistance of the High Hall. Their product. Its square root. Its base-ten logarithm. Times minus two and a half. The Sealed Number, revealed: -4.16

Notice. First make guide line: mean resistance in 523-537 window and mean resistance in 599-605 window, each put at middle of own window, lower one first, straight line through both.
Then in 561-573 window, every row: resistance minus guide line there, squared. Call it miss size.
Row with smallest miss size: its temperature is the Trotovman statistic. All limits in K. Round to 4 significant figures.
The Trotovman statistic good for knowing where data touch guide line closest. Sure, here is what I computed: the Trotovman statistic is 562.0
